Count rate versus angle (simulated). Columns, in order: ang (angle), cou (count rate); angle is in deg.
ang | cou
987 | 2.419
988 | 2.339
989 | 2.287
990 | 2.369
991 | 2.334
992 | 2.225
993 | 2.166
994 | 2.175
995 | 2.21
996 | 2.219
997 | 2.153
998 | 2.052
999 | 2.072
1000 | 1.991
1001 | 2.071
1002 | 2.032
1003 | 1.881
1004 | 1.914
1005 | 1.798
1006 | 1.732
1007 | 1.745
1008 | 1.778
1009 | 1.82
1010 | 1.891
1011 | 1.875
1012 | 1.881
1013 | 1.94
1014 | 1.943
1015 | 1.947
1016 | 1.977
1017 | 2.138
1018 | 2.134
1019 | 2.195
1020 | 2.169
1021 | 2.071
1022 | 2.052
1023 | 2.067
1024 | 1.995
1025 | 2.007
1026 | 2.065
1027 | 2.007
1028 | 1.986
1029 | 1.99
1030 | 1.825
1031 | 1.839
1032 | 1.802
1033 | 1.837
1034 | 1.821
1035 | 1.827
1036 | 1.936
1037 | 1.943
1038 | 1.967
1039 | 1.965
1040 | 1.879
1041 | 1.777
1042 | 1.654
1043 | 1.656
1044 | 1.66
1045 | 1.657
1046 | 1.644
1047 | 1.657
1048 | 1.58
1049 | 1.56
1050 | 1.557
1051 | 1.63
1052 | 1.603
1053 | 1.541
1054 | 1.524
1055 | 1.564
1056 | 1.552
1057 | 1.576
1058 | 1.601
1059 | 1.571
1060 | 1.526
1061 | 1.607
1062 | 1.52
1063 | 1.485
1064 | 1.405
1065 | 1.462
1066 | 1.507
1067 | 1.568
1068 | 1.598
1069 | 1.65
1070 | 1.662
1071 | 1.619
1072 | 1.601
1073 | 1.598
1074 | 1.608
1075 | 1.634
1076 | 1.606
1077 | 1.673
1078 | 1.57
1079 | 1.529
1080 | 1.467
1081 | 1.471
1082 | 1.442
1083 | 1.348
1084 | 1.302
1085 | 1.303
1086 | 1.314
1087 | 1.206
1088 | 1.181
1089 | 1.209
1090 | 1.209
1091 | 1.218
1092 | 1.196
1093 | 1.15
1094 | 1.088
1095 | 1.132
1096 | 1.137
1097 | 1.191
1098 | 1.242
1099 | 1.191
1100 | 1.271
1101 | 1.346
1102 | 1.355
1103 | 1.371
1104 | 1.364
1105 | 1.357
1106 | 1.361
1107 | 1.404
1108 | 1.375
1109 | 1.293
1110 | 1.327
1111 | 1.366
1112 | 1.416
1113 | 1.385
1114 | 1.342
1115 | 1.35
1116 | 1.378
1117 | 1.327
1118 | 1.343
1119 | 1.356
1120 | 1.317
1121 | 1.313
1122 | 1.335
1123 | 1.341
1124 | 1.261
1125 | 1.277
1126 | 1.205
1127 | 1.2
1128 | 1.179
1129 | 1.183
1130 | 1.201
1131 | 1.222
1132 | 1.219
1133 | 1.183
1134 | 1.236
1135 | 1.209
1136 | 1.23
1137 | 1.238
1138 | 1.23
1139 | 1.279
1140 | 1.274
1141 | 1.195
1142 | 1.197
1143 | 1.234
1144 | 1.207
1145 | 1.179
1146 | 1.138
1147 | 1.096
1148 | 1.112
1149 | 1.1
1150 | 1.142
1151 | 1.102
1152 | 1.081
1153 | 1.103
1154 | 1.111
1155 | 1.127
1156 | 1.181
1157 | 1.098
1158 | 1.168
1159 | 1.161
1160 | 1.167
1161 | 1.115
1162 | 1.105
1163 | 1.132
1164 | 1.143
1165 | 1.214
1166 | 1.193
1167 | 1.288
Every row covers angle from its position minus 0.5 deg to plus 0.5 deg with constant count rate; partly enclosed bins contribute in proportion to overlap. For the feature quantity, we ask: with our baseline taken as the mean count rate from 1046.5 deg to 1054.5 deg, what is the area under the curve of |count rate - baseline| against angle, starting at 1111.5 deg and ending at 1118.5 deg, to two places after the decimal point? 1.53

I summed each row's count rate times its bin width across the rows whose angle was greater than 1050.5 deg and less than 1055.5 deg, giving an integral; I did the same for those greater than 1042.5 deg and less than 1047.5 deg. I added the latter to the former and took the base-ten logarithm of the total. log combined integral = 1.21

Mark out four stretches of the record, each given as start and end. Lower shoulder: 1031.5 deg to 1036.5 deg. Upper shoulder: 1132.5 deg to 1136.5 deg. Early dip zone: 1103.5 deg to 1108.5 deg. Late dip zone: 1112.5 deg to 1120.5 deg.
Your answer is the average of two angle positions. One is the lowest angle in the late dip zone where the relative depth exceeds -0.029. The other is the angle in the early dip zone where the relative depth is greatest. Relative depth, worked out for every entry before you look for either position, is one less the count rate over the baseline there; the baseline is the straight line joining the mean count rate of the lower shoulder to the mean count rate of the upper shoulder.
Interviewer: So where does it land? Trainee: 1109.0 deg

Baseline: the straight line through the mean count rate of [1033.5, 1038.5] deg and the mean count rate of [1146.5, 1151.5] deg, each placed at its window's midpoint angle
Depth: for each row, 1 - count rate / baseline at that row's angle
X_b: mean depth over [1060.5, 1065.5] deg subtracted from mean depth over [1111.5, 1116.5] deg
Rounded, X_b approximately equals -0.14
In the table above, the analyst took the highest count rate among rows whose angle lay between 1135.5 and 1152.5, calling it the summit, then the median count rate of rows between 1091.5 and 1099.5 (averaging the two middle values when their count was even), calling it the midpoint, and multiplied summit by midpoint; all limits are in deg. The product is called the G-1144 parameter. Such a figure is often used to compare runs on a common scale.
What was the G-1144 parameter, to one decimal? 1.5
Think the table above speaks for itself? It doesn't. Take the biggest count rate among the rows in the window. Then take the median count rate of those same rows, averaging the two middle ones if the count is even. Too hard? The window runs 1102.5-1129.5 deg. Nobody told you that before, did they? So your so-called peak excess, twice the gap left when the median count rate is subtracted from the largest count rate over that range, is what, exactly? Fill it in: 0.15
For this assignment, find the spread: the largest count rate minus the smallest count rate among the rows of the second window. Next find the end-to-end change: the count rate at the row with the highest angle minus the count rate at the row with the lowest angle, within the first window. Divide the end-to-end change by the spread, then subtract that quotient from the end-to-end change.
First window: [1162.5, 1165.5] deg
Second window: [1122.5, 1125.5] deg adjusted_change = -0.9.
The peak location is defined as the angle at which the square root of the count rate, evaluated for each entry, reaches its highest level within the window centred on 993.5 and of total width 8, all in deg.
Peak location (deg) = 990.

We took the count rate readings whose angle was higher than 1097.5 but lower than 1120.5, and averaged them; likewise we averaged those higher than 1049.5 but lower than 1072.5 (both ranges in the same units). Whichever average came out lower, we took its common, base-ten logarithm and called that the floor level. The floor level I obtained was 0.13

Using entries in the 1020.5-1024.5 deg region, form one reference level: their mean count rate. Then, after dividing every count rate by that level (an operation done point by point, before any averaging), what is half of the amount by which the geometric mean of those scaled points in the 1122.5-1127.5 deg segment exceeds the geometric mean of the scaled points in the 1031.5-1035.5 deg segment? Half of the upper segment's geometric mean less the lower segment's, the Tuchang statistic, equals -0.14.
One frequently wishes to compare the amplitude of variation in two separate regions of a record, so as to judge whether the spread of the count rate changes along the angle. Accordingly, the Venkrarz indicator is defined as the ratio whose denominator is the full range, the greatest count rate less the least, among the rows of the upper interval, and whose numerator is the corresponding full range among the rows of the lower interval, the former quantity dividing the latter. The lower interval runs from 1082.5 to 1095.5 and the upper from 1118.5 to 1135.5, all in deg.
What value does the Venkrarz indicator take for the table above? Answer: 1.5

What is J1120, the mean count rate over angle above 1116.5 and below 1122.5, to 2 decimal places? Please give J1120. 1.33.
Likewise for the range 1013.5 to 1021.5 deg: 2.07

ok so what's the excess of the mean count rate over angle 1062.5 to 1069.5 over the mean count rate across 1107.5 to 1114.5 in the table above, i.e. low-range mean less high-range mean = 0.17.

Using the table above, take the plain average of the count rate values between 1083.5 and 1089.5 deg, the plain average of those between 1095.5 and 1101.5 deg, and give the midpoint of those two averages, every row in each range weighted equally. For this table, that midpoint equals 1.24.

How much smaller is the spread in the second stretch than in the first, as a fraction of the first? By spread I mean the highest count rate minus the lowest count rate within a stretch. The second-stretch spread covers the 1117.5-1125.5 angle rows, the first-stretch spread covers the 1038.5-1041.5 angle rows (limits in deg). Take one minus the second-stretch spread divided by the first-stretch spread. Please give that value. 0.5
